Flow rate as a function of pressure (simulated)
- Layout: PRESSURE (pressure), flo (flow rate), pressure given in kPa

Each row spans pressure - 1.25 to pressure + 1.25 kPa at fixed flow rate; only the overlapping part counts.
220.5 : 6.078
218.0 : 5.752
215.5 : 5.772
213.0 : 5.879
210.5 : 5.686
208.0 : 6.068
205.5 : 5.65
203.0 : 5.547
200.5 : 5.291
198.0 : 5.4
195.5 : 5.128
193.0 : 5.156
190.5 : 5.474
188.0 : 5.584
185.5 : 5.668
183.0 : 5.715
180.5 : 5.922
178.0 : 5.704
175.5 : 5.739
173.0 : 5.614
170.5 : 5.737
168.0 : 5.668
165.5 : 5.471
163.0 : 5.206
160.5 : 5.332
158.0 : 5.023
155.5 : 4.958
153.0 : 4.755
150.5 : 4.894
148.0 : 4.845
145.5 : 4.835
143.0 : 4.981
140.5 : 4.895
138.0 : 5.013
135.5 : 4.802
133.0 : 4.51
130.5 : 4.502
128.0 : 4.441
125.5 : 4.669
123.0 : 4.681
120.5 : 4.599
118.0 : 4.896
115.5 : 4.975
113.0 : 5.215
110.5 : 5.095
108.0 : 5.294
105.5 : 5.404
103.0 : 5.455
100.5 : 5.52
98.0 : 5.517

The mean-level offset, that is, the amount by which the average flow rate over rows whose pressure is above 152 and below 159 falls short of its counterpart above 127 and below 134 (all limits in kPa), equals -0.43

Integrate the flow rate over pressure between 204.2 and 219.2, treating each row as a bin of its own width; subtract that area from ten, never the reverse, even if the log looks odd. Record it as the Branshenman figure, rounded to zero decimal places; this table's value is -77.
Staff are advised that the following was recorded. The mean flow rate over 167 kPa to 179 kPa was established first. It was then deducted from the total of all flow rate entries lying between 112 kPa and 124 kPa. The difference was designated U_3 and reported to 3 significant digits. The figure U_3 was 18.7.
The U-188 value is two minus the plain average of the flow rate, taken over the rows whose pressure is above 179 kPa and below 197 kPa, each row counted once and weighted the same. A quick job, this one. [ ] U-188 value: -3.5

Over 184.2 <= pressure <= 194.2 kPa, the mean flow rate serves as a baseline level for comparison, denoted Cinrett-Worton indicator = 5.5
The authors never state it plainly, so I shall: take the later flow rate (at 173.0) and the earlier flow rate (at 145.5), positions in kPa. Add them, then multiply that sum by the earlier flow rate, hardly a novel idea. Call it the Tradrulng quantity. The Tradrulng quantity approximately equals 50.5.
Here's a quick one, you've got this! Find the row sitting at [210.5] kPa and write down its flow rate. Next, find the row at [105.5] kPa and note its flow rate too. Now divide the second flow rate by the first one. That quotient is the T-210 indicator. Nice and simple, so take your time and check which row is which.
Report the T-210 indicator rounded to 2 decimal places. 0.95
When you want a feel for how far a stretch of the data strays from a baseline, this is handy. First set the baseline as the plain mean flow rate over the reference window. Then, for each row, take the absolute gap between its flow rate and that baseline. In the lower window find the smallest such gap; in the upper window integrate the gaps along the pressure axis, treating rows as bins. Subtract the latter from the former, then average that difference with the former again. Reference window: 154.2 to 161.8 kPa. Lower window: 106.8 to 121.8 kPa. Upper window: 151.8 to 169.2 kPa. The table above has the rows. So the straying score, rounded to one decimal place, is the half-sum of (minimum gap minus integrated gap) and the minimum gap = -2.3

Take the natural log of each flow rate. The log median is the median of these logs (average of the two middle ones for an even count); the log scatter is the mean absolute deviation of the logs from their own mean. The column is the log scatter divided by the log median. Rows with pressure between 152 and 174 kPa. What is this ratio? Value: 0.032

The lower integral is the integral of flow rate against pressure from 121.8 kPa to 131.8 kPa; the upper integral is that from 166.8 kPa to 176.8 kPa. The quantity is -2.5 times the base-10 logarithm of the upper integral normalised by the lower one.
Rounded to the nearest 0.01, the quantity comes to -0.24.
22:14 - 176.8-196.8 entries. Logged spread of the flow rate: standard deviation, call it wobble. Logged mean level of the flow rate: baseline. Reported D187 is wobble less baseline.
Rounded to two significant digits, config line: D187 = -5.3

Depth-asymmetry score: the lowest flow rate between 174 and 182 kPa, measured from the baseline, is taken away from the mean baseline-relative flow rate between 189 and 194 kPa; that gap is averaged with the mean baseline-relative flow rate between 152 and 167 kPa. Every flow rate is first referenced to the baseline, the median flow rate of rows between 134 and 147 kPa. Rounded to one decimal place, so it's -0.1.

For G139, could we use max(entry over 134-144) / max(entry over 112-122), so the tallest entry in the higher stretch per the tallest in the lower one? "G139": 0.96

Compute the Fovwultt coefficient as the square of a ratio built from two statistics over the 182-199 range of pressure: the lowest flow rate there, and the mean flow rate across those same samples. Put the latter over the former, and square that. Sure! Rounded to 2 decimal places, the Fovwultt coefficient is 1.13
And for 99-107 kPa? 1.02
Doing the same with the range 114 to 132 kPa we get 1.11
